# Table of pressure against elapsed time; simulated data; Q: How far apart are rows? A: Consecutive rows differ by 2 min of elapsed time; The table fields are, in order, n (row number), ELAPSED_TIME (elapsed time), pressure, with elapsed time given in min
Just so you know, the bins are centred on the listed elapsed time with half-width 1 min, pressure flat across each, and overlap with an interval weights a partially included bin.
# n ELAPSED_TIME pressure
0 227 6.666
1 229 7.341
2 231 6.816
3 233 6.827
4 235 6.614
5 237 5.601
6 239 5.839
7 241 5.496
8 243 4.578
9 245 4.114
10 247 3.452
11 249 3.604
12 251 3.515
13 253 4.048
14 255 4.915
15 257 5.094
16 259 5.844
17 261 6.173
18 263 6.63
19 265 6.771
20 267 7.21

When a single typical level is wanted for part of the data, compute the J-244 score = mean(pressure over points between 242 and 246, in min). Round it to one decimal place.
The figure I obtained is 4.3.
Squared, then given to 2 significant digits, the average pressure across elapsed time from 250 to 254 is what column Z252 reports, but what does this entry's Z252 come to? 14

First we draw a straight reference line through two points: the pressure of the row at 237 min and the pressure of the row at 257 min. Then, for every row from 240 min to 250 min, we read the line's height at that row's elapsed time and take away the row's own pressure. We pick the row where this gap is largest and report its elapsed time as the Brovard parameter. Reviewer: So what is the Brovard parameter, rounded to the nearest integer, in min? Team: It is 247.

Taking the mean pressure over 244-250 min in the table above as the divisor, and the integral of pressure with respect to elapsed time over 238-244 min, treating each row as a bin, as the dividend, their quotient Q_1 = 8.5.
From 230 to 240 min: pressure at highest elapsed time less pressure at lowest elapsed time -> -1.0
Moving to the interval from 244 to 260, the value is 1.7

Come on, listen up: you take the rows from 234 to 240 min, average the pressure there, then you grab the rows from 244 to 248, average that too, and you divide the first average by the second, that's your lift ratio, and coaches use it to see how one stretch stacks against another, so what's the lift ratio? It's 1.59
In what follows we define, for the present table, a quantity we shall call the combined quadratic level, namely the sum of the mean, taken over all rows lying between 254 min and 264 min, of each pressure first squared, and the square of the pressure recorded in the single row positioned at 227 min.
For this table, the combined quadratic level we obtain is 78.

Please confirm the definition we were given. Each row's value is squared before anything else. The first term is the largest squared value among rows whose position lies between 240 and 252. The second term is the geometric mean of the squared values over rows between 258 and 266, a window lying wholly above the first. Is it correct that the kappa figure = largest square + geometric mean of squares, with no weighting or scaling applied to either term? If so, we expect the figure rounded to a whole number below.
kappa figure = 70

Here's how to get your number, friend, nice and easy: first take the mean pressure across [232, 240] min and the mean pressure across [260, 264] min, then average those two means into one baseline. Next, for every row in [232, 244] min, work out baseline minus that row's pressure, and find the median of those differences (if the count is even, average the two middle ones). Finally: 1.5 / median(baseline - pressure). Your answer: 2.54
